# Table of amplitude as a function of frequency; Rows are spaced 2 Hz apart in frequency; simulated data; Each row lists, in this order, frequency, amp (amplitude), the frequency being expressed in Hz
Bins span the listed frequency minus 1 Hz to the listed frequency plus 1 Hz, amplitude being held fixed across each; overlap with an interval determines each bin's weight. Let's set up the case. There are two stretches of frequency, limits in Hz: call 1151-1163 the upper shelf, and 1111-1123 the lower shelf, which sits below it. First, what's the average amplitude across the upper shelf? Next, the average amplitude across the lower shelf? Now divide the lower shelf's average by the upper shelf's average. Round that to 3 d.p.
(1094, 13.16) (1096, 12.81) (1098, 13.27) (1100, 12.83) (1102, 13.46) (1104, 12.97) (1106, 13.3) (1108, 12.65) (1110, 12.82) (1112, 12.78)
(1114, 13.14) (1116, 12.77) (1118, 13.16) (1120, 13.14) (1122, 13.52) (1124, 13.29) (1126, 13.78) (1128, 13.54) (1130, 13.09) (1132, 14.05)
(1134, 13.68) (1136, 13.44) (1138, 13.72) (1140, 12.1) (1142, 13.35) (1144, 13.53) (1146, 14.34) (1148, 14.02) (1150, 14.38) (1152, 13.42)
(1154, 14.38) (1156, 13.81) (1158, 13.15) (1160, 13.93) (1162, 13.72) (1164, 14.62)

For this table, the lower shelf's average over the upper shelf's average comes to 0.953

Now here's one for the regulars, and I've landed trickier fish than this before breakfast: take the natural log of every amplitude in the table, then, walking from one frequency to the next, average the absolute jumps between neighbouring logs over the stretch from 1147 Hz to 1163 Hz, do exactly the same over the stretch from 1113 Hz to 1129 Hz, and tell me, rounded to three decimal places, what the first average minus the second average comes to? 0.024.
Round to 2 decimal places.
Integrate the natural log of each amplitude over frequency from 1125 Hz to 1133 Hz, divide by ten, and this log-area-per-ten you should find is 2.09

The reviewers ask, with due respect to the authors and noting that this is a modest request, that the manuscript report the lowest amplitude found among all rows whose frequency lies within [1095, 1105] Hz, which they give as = 12.81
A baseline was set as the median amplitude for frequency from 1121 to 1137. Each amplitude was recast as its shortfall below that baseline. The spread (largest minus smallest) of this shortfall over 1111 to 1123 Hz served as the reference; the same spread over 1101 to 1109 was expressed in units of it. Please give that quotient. 1.08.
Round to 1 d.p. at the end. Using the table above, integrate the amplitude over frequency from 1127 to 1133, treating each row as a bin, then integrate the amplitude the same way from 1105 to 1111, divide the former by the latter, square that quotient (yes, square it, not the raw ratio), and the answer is 1.1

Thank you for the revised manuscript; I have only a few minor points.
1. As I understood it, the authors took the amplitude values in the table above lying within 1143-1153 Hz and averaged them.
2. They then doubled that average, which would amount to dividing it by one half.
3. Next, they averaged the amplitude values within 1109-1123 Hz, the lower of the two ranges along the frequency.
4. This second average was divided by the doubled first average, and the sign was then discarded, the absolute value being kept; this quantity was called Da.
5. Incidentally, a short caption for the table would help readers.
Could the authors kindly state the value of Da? 0.468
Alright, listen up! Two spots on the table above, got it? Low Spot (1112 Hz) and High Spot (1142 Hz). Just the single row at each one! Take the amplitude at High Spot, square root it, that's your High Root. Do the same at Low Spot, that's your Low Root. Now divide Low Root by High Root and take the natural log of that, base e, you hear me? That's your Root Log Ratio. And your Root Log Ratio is -0.02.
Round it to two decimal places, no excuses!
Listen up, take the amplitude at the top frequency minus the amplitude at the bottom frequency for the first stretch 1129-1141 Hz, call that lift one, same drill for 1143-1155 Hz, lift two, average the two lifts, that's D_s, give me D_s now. -0.07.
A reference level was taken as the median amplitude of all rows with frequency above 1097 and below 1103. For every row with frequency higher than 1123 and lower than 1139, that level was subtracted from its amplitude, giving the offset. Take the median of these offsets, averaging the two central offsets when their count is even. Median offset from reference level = 0.3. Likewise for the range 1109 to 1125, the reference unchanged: -0.1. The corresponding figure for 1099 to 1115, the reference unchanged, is -0.4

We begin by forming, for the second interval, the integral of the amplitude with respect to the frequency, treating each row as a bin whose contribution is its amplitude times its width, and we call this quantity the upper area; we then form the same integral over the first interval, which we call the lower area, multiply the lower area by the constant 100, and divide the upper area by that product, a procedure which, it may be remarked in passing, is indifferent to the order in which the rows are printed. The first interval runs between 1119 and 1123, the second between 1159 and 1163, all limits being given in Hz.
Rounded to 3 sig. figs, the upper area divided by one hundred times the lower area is 0.0104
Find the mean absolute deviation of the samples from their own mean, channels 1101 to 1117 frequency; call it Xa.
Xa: 0.235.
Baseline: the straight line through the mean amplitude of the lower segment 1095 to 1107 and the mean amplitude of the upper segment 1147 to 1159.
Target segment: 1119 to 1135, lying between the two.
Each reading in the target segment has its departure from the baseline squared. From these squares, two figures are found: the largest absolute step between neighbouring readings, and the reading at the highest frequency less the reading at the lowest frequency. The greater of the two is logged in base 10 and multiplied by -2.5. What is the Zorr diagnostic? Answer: 1.6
